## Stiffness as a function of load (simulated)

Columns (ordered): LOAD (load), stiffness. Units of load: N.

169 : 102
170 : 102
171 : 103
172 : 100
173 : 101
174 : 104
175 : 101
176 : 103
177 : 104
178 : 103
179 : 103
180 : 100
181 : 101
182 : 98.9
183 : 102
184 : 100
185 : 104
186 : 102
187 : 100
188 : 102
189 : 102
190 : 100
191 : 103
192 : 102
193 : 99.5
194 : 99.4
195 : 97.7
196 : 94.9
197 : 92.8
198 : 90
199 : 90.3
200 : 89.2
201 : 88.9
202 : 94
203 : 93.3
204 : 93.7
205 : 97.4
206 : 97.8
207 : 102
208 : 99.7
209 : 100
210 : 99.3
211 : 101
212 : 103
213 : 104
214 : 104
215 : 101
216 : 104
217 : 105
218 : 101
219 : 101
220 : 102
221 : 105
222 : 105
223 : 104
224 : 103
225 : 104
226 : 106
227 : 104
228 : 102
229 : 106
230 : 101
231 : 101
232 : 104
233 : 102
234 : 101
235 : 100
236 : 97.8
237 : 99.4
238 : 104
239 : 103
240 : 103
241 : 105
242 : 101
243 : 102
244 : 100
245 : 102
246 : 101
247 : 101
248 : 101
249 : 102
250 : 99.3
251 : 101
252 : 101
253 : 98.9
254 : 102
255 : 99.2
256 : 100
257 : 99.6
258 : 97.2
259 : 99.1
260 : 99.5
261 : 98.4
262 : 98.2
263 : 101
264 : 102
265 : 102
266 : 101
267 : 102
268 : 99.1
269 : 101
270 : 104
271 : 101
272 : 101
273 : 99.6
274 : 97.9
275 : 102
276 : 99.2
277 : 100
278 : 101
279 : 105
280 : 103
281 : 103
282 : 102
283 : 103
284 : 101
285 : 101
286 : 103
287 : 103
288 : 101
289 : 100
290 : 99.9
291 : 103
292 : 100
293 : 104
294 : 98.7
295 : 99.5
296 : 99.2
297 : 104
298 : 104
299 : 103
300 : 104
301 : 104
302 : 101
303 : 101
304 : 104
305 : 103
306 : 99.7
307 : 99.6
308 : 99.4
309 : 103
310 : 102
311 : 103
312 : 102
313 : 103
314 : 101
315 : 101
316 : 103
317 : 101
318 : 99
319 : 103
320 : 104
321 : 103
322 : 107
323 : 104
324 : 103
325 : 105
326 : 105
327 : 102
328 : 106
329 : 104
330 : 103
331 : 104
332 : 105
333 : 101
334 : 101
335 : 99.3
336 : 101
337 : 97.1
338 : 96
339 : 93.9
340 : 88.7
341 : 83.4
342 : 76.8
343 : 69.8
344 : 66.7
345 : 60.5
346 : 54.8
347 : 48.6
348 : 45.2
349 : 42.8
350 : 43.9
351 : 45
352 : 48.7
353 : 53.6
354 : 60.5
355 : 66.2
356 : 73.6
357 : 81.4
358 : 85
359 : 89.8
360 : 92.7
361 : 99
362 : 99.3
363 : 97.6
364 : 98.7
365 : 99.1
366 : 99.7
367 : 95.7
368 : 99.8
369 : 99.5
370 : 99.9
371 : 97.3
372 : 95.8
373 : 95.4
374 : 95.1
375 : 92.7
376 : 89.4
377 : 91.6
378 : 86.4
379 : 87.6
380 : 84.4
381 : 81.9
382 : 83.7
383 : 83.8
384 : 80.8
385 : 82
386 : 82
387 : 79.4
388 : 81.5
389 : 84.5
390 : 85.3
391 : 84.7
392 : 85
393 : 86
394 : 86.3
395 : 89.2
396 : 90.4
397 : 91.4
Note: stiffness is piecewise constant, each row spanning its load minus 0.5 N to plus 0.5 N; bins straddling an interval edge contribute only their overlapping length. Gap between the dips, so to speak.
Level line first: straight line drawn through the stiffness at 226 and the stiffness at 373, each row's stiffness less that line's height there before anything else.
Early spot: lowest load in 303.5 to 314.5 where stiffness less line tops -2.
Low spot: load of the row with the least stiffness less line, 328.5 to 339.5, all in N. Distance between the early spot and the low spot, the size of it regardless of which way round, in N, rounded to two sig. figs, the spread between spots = 35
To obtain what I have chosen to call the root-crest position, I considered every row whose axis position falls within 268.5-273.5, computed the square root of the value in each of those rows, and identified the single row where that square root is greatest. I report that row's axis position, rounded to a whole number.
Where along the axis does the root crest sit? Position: 270 N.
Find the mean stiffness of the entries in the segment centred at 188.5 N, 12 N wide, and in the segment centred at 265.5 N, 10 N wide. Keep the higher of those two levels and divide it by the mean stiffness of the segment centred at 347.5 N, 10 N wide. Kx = 1.93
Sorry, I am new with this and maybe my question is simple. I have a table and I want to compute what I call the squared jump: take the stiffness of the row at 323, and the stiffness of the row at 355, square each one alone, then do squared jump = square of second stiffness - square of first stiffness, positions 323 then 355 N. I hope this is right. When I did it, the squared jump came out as -6434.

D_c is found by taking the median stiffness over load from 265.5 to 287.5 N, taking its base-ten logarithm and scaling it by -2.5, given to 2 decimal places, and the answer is -5.01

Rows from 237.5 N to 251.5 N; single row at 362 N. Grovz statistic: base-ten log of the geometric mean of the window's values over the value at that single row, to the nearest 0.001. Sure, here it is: 0.011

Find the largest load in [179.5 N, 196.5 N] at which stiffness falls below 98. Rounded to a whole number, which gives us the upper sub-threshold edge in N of 196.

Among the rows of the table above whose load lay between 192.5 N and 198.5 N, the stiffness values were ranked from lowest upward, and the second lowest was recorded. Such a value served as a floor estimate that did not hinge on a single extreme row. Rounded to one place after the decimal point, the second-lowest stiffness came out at 92.8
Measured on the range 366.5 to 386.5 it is 81.9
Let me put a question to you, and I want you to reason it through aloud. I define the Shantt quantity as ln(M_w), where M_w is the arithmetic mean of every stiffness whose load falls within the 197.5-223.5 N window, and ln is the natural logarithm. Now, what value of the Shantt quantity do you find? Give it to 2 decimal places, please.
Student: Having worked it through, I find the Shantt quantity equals 4.60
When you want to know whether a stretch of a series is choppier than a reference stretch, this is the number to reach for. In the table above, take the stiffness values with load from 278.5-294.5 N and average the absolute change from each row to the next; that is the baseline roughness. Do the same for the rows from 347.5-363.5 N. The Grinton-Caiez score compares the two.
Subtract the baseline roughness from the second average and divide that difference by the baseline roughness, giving 1.3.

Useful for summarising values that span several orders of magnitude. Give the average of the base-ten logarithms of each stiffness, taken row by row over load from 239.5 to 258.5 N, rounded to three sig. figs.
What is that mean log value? 2.00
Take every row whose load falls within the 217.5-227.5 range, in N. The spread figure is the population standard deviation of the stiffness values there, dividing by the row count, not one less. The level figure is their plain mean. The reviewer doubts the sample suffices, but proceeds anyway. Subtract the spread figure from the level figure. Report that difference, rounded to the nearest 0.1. 101.9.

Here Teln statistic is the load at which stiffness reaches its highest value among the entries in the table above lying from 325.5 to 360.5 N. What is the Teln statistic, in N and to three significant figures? 328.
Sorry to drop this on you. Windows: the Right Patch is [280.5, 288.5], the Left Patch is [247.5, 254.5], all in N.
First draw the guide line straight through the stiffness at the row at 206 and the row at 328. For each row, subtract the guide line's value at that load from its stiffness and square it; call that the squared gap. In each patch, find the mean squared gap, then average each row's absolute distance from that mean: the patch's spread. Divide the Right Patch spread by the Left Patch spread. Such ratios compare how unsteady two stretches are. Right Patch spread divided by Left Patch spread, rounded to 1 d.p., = 1.8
